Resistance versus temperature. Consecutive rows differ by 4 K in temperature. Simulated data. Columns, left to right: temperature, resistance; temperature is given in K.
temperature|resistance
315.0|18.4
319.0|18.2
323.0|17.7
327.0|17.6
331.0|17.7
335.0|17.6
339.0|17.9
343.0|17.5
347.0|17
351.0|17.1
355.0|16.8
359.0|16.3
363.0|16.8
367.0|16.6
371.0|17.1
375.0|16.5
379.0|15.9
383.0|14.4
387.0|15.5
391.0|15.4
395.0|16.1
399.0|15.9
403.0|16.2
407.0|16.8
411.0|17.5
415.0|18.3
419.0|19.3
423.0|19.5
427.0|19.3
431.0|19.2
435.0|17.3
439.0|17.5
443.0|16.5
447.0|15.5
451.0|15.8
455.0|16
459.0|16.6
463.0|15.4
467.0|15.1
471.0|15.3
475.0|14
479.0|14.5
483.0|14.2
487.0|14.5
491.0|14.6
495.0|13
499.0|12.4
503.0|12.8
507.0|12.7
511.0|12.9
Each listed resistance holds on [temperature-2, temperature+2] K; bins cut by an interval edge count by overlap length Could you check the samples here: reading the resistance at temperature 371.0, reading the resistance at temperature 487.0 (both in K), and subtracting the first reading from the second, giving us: -2.6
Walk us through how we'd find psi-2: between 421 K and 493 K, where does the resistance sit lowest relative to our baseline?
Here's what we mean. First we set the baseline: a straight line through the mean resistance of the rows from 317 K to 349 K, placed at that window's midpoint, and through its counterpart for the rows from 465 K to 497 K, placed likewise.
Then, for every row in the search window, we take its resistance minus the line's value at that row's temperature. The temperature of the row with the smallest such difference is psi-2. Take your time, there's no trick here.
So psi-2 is 475.0 K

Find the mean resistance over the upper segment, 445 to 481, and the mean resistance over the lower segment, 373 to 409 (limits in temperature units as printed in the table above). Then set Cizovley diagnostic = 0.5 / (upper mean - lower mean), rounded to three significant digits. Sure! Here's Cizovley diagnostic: -1.00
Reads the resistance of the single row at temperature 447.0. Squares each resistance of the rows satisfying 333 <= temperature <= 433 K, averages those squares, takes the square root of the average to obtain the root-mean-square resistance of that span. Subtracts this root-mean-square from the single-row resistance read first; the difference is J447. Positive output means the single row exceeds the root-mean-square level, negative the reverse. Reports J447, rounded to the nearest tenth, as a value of -1.6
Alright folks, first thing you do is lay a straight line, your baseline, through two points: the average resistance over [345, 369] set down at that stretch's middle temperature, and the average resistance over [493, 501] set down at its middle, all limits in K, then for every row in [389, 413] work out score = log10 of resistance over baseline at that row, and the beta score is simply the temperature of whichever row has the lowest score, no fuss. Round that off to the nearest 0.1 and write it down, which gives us 391.0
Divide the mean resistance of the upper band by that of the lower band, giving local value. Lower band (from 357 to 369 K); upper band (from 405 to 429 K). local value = 1.11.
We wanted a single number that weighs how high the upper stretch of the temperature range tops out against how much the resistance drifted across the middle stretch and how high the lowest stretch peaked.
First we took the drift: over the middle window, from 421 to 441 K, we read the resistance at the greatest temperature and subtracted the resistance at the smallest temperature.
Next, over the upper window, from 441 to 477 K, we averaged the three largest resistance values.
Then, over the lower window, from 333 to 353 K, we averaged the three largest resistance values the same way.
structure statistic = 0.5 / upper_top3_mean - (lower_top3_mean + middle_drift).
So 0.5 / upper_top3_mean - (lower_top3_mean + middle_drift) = -16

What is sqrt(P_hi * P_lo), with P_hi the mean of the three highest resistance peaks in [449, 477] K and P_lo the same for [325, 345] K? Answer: 16.9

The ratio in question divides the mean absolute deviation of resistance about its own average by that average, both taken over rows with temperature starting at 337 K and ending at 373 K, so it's 0.020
